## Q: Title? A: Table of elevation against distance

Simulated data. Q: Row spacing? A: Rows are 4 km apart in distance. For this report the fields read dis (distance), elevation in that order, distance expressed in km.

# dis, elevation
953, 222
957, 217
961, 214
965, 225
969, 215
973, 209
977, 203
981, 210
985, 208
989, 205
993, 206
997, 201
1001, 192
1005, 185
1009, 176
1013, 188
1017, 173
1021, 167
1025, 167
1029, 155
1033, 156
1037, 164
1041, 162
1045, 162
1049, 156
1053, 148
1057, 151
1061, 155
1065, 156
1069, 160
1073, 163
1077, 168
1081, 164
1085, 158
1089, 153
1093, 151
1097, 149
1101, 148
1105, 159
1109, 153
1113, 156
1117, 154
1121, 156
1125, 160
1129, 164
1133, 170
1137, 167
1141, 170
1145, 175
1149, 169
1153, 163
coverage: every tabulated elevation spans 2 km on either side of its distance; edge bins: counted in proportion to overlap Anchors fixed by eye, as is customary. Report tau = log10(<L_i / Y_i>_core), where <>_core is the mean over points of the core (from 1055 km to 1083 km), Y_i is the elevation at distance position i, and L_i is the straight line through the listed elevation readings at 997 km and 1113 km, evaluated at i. 0.04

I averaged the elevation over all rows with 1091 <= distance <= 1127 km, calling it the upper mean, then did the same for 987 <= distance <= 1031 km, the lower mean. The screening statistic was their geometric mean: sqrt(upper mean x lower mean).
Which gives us 168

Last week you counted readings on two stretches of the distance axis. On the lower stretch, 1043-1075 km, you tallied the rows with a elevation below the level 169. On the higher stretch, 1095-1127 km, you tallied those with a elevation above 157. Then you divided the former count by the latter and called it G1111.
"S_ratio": 4.0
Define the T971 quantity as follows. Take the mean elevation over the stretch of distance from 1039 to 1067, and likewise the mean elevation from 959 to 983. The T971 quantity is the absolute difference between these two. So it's 57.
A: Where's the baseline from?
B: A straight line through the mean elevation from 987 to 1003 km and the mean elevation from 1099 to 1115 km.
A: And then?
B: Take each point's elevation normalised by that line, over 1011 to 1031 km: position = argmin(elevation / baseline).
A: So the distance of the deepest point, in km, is 1029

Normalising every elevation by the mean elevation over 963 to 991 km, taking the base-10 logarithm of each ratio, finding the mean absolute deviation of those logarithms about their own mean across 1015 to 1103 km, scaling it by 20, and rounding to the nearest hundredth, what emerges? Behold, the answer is 0.33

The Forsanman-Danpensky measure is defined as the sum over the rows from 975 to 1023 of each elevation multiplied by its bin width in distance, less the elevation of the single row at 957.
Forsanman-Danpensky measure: 9039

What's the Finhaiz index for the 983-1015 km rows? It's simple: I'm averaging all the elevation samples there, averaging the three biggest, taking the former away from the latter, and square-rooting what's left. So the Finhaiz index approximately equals 3.35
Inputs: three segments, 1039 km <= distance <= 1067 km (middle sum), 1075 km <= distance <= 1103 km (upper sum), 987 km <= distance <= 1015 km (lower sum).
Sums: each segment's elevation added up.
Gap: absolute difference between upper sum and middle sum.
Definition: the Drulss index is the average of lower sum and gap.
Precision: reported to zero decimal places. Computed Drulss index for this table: 677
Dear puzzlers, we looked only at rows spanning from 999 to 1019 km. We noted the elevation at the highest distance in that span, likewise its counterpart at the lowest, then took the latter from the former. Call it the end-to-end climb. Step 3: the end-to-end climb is -19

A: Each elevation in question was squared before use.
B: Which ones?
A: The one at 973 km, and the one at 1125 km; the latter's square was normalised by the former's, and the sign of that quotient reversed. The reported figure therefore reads -0.59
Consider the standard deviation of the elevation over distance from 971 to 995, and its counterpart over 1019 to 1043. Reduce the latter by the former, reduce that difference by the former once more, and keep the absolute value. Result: 0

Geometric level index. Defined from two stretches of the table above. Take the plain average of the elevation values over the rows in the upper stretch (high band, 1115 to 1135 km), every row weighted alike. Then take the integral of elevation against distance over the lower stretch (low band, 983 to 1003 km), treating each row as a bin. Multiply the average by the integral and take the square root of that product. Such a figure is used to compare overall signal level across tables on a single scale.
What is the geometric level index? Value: 807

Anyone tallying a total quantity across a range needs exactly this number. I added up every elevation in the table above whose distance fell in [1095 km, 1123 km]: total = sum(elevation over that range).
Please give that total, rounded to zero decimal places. 1075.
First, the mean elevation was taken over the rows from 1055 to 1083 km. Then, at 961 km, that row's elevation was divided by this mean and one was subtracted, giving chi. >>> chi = 0.34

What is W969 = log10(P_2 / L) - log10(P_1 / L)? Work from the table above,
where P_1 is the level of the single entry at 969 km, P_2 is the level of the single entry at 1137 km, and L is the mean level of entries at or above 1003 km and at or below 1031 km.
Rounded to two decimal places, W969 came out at -0.11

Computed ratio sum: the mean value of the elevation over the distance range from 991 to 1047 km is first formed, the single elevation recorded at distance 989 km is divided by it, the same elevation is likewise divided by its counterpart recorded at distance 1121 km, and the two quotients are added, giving 2.5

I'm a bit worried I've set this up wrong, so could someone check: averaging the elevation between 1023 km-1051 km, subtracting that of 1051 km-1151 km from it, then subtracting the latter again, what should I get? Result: -158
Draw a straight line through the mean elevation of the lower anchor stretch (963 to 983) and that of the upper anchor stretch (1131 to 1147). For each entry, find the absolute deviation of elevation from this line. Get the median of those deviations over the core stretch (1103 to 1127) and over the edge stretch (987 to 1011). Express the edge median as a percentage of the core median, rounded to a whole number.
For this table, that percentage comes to 45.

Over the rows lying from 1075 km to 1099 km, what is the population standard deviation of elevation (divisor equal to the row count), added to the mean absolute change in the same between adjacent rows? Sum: 11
